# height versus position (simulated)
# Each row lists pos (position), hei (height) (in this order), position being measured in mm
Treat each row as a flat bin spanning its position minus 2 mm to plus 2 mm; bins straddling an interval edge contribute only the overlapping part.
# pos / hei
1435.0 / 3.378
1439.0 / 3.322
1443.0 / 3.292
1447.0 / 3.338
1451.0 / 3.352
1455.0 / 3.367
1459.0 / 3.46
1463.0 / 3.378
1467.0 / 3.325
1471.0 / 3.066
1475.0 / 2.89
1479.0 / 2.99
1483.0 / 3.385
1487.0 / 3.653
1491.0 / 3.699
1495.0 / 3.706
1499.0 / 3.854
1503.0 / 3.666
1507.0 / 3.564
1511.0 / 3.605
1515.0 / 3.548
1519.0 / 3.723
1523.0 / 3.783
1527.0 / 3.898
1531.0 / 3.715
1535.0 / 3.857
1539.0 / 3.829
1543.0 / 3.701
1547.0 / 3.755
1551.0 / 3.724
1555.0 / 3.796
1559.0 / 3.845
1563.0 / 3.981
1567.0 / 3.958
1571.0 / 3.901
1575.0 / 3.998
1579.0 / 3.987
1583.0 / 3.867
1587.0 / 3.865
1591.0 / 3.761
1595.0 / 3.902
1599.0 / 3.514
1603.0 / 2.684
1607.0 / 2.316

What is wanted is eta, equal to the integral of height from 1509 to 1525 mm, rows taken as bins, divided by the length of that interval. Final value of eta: 3.7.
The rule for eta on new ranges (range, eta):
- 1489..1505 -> 3.7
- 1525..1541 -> 3.8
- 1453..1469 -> 3.4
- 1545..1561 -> 3.8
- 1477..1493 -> 3.4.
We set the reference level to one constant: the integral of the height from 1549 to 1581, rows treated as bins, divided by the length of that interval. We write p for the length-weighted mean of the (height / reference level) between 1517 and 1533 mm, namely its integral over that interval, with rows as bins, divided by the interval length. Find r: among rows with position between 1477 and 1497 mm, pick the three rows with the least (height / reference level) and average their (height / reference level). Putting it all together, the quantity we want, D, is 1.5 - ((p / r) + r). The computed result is -0.488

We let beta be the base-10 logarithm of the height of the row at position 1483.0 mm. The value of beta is 0.530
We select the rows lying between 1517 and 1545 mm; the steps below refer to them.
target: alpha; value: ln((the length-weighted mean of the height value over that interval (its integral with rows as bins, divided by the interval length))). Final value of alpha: 1.33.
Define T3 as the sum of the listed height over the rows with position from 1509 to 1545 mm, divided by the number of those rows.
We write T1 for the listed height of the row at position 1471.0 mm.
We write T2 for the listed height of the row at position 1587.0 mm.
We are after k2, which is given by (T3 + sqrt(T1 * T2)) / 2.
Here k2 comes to 3.59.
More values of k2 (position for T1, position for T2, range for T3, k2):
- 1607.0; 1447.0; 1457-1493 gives 3.05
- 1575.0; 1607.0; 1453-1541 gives 3.29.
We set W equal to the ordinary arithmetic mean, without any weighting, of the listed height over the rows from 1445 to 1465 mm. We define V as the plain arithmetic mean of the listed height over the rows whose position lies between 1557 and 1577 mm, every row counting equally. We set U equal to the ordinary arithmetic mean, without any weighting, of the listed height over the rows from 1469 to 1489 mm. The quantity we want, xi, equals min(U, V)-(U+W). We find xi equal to -3.38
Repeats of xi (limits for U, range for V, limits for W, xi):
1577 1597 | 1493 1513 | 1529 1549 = -3.97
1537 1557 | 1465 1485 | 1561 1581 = -4.59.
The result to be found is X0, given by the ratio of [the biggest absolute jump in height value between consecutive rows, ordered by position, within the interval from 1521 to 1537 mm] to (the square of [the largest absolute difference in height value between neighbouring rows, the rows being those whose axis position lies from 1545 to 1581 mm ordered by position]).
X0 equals 9.9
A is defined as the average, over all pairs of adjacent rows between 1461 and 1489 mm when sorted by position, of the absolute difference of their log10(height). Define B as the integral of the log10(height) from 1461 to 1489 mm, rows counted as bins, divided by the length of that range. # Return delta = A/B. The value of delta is 0.055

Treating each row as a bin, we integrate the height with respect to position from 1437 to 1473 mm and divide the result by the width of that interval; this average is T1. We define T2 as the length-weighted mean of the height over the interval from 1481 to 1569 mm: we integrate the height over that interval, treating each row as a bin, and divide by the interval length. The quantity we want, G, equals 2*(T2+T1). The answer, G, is 14.1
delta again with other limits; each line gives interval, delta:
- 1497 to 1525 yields 0.022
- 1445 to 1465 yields 0.012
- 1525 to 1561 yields 0.017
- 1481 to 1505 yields 0.028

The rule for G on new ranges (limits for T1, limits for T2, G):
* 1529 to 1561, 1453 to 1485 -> 14.0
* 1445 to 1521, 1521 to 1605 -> 14.5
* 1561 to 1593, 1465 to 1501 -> 14.6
